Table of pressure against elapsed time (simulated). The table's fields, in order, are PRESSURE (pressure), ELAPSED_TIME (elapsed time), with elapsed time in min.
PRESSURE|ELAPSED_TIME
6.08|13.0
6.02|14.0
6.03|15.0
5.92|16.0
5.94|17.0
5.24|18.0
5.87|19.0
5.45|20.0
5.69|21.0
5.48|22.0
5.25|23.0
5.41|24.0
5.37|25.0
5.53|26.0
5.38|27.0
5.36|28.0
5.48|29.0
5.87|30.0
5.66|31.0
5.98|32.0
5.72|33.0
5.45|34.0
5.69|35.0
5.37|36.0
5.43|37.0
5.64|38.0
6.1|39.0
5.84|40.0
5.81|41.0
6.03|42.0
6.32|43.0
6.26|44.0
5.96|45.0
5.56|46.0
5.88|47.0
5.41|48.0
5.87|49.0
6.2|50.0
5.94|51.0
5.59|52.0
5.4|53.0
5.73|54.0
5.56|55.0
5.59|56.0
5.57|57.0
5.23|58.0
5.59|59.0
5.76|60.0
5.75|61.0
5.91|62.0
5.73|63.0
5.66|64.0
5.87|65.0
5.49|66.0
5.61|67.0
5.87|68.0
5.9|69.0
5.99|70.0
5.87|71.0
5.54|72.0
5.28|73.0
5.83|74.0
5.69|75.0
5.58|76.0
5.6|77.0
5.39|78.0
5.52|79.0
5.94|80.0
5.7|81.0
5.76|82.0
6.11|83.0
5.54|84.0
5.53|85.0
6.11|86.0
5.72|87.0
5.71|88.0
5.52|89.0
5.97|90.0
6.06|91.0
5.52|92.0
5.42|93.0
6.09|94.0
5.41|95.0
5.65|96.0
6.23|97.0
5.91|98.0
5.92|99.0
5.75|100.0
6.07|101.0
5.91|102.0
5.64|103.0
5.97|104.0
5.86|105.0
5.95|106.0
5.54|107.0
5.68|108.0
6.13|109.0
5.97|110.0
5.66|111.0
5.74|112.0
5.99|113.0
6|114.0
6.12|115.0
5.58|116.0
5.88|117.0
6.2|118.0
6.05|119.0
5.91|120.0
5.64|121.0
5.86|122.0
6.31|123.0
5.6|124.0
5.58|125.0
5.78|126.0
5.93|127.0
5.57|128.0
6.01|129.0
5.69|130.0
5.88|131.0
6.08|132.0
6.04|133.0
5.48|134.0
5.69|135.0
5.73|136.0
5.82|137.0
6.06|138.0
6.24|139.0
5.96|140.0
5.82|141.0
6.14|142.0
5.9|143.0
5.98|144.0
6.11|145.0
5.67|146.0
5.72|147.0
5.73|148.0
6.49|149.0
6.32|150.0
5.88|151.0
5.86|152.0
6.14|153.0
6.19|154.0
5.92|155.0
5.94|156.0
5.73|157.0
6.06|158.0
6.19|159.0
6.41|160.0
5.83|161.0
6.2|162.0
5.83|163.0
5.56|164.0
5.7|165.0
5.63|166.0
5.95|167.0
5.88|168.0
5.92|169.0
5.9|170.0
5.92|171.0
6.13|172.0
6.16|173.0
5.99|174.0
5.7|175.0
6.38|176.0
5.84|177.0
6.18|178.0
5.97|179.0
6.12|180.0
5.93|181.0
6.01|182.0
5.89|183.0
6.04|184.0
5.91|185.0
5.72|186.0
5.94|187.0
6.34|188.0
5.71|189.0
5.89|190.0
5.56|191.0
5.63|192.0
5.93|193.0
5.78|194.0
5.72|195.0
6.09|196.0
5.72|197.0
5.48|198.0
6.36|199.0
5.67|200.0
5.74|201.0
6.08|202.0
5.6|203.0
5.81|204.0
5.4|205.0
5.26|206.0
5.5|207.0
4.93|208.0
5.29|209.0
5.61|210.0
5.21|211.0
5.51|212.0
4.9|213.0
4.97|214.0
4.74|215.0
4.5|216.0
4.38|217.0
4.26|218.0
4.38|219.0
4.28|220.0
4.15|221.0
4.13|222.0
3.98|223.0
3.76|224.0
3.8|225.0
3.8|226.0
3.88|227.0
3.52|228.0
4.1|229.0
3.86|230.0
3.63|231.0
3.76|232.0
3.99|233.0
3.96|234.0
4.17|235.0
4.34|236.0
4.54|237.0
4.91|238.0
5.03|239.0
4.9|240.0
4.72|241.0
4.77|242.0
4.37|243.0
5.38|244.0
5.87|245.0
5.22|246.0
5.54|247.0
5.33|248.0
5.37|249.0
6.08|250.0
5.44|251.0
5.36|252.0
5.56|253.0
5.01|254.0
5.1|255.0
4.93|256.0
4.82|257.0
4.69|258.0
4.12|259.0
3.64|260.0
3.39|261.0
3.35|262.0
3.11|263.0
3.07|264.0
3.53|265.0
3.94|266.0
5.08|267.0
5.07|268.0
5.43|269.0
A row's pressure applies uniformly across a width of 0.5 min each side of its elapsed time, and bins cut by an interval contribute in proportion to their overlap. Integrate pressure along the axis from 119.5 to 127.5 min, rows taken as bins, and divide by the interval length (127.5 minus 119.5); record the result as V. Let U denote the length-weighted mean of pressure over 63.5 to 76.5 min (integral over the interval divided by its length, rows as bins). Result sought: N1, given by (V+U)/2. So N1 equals 5.77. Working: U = 5.71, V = 5.83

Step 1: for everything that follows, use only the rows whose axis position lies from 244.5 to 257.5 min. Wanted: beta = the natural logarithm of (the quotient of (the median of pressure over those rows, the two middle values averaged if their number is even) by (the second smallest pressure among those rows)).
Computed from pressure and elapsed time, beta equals 0.084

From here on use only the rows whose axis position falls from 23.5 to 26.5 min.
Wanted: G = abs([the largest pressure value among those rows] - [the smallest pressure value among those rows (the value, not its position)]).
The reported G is 0.2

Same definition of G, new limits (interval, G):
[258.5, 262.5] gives 0.8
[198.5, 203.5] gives 0.8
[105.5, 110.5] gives 0.6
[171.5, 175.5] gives 0.5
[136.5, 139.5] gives 0.4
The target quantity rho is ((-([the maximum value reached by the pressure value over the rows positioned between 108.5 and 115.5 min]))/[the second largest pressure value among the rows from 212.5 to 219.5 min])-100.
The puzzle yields -101.3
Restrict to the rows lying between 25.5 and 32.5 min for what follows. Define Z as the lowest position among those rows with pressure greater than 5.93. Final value 32.0 min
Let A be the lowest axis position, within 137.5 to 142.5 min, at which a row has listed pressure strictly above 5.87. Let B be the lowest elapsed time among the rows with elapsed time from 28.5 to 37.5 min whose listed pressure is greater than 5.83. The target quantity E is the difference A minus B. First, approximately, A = 138.0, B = 30.0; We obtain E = 108 min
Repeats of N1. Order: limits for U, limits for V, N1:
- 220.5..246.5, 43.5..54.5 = 5.06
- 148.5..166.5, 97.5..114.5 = 5.93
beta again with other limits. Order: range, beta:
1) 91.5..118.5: 0.087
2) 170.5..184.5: 0.027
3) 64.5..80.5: 0.047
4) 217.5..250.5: 0.165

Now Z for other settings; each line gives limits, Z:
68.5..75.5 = 70.0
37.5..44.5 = 39.0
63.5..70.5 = 70.0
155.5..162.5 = 156.0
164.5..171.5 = 167.0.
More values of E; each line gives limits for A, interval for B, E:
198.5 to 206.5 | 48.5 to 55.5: 150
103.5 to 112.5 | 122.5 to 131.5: -19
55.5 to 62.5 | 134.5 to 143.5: -76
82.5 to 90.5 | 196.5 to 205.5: -116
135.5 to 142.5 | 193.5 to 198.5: -58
